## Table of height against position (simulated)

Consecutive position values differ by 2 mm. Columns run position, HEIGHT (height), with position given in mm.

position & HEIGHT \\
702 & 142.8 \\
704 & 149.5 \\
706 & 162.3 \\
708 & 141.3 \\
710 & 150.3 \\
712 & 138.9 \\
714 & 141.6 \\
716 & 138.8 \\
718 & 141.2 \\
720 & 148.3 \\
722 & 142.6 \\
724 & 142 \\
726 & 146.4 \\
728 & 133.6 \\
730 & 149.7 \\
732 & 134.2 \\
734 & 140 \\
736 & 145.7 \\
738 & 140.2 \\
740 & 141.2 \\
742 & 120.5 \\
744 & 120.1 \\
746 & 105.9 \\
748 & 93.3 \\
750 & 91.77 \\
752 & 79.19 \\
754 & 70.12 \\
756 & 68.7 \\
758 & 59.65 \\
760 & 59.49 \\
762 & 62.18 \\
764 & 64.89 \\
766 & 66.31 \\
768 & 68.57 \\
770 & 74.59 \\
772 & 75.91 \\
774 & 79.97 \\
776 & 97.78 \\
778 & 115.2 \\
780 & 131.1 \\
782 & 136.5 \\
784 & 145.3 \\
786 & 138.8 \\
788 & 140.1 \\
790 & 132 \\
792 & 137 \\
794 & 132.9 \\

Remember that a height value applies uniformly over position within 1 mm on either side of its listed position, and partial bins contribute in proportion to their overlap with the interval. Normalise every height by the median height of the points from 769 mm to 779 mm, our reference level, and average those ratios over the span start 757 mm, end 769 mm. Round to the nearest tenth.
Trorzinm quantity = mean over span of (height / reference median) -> 0.8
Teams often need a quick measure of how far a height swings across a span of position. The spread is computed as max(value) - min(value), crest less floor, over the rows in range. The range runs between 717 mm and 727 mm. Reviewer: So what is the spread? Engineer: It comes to 7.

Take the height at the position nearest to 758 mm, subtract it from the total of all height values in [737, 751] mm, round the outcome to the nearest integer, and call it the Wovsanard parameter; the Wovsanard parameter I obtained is 753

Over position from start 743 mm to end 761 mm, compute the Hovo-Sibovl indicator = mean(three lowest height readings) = 63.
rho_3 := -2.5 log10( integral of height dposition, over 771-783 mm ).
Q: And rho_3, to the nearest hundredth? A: -7.76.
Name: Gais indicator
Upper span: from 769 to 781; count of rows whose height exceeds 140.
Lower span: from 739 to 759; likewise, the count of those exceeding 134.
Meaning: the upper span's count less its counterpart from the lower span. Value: -1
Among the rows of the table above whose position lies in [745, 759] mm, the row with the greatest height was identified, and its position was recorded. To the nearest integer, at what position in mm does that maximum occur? 746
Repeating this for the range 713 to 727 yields 720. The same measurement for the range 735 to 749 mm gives 736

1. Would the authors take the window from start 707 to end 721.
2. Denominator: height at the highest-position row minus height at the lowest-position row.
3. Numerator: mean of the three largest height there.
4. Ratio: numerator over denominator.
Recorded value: 21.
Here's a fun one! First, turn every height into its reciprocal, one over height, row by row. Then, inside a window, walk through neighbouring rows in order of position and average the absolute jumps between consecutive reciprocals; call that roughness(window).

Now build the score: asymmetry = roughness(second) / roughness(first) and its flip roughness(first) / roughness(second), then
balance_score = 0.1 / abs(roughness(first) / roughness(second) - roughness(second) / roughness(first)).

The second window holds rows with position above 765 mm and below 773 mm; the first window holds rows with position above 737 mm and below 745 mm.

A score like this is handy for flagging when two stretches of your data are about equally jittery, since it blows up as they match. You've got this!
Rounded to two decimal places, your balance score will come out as 0.13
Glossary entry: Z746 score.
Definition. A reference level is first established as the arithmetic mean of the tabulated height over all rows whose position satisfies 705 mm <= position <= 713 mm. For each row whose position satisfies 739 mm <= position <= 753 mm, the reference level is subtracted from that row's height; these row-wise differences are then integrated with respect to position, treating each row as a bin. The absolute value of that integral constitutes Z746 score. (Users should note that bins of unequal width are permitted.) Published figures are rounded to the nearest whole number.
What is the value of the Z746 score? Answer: 571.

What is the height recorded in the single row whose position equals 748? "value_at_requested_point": 93.3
